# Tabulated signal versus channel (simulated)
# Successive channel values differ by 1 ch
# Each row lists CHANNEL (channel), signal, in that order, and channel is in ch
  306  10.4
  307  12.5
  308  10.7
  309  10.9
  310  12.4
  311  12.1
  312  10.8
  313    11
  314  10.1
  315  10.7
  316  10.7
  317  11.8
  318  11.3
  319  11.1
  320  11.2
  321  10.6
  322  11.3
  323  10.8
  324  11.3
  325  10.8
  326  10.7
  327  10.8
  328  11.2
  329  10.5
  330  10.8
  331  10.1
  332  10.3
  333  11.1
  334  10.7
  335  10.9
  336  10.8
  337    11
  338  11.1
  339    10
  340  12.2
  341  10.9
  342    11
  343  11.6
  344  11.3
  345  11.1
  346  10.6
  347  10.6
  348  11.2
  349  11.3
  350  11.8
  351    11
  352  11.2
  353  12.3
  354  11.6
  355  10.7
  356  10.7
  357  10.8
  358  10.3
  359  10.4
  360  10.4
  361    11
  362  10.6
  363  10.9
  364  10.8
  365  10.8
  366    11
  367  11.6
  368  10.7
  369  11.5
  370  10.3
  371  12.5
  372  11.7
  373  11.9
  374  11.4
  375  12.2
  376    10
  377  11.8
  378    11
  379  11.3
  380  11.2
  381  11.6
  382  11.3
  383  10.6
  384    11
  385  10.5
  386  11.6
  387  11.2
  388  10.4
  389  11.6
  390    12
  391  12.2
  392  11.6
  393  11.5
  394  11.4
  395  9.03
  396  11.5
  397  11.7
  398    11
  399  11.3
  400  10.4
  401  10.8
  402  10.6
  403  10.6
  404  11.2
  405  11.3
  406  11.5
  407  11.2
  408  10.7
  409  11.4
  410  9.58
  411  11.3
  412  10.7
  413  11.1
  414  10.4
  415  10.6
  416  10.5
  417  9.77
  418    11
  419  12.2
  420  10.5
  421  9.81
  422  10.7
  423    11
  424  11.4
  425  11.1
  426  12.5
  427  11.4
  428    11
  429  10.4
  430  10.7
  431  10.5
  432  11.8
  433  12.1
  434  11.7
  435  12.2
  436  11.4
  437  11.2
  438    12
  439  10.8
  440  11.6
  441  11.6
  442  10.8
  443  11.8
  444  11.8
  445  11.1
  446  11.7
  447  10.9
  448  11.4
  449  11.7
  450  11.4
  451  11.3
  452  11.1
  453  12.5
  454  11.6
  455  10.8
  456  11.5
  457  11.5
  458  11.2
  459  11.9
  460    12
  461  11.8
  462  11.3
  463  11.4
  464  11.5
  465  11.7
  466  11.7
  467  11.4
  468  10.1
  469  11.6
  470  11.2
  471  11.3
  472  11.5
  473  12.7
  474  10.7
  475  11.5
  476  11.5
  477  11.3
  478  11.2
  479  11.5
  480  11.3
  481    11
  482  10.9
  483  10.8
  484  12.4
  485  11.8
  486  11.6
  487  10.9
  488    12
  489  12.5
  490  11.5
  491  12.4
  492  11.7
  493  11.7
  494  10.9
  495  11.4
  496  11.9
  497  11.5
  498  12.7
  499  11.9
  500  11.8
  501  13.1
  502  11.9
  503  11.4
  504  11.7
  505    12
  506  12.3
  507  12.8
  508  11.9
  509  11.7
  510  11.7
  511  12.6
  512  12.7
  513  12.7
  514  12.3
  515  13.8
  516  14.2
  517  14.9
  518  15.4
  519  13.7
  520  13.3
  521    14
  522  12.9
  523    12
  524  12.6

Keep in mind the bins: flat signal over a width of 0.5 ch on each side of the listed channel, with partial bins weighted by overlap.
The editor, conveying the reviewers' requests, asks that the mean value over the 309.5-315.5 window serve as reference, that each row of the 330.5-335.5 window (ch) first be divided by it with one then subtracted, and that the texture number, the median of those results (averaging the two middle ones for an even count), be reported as -0.043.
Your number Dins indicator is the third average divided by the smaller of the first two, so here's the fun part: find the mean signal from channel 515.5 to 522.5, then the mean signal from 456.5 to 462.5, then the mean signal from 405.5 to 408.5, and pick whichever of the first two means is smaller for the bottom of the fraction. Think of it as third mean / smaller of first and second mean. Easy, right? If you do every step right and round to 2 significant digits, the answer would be 0.96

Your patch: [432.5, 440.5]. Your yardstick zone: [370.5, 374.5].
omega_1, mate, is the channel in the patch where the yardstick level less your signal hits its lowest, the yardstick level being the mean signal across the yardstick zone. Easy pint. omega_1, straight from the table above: 435 ch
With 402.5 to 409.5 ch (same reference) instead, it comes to 406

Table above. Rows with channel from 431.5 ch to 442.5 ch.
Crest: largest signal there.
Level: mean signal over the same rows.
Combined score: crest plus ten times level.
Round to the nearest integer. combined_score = 128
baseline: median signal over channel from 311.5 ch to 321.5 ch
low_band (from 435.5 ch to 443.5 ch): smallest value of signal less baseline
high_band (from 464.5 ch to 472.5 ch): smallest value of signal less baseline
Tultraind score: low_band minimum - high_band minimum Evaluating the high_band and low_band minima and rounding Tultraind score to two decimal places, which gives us 0.70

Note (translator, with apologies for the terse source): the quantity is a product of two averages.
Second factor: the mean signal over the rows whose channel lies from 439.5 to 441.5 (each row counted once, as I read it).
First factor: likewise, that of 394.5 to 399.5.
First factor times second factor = 127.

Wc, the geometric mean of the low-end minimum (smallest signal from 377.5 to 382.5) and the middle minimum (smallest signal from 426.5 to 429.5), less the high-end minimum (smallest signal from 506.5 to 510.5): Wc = -1.0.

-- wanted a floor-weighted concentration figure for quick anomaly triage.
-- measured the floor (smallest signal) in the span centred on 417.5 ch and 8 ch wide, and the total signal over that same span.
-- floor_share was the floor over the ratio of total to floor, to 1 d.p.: 1.1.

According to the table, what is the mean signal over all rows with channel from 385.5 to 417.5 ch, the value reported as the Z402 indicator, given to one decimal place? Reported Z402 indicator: 11.0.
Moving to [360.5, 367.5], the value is 11.0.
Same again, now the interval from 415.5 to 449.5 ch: 11.2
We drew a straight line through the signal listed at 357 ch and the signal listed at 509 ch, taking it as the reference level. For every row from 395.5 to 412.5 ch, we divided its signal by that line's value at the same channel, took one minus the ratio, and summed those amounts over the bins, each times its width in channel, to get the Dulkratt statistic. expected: 0.14 ch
